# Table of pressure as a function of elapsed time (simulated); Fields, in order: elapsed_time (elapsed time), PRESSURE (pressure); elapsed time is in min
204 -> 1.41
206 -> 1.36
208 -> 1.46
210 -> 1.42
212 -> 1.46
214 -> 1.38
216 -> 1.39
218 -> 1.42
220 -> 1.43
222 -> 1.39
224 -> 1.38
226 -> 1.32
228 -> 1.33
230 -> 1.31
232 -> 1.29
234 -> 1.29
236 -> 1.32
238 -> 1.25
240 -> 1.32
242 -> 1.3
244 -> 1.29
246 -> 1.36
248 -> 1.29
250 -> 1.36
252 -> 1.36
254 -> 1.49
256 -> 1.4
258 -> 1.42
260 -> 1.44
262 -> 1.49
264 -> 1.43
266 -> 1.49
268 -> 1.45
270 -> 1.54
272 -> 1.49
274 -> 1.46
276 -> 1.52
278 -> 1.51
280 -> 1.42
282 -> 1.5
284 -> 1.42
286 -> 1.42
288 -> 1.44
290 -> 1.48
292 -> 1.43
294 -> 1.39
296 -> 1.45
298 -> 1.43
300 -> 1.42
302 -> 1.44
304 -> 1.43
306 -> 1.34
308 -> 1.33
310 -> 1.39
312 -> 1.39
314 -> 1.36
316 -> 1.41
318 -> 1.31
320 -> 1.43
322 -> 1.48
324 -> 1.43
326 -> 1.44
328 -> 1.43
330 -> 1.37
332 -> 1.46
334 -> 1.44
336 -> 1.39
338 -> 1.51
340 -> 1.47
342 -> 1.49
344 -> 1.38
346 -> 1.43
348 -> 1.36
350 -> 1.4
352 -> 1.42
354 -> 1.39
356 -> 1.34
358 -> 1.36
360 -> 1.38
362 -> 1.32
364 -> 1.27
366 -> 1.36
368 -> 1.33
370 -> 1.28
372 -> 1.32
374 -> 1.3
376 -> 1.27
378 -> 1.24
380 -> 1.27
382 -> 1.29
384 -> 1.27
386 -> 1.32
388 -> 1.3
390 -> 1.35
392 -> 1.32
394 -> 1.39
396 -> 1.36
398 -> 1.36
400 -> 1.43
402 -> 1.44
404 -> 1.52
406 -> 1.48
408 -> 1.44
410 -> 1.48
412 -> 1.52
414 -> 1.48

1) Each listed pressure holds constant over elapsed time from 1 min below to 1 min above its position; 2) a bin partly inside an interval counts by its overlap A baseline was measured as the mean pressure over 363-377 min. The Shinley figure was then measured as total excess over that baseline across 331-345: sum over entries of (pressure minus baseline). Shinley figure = 1.01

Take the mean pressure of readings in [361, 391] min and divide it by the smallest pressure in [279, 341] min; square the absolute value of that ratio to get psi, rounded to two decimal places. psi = 0.98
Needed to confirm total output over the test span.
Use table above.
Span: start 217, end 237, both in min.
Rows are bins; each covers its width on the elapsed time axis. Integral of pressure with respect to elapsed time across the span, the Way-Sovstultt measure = 27.0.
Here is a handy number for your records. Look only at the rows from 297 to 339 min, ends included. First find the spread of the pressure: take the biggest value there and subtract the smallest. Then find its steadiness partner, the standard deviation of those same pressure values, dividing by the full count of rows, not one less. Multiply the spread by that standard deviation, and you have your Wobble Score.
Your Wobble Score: 0.0096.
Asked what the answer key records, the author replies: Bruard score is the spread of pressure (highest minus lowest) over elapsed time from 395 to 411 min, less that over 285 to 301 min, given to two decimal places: 0.07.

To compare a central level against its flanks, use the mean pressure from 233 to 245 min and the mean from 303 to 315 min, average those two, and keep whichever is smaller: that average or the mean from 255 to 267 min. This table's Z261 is 1.33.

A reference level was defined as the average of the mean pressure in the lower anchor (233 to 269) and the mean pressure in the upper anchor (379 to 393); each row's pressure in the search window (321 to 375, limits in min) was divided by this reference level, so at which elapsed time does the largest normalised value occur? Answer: 338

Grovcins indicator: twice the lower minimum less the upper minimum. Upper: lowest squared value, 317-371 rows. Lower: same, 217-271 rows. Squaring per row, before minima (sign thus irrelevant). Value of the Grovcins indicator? 1.51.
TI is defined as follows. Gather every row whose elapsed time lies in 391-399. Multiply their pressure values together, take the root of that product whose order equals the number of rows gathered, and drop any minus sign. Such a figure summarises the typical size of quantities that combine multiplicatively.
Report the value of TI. 1.36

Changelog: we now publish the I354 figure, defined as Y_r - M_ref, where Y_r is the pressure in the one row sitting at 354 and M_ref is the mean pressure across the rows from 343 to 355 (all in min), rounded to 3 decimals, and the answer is -0.007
